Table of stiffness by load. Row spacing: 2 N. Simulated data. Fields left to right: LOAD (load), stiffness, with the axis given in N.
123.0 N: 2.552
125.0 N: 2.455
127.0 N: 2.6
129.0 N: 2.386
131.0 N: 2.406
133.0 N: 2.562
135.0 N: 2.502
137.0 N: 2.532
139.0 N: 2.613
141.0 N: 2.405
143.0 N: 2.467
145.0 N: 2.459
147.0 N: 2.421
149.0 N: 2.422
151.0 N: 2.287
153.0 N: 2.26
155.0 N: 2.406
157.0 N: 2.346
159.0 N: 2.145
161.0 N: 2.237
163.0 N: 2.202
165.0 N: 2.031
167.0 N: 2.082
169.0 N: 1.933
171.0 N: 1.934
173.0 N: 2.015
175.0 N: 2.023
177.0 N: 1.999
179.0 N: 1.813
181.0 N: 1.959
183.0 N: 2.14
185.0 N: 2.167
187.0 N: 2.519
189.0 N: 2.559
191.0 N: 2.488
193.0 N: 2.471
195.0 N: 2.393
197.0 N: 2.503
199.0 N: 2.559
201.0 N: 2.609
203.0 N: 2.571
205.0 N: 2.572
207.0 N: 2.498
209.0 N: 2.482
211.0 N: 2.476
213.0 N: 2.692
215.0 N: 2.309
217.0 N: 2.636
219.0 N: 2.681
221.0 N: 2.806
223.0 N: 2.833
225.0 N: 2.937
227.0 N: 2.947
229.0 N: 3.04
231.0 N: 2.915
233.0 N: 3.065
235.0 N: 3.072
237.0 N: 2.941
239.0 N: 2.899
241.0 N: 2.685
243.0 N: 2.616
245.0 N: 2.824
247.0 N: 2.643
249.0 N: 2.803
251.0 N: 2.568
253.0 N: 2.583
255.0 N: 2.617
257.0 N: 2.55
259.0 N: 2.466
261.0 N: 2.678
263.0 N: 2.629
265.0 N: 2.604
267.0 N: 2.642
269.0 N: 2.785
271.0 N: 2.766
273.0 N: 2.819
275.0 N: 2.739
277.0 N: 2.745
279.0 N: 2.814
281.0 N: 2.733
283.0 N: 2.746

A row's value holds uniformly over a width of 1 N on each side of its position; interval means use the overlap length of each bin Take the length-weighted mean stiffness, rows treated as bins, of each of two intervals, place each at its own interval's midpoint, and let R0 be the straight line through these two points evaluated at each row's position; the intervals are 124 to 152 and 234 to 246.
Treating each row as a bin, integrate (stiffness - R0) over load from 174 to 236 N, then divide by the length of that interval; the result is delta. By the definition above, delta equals -0.17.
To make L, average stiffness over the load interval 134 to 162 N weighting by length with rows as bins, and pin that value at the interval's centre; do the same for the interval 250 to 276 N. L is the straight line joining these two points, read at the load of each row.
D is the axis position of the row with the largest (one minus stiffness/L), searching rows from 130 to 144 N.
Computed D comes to 141.0 N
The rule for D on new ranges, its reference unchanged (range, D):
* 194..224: 215.0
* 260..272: 265.0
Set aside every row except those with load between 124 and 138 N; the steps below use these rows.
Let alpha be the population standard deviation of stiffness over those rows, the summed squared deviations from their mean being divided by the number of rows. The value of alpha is 0.07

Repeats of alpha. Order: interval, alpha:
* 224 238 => 0.06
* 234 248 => 0.16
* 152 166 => 0.12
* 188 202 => 0.07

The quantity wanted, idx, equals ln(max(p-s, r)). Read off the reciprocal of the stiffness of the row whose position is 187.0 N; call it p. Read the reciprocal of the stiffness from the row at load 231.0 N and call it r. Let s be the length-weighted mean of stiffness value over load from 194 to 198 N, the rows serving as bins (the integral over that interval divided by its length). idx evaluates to -1.07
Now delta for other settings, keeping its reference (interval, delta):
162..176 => -0.55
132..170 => -0.18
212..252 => -0.01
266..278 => -0.21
